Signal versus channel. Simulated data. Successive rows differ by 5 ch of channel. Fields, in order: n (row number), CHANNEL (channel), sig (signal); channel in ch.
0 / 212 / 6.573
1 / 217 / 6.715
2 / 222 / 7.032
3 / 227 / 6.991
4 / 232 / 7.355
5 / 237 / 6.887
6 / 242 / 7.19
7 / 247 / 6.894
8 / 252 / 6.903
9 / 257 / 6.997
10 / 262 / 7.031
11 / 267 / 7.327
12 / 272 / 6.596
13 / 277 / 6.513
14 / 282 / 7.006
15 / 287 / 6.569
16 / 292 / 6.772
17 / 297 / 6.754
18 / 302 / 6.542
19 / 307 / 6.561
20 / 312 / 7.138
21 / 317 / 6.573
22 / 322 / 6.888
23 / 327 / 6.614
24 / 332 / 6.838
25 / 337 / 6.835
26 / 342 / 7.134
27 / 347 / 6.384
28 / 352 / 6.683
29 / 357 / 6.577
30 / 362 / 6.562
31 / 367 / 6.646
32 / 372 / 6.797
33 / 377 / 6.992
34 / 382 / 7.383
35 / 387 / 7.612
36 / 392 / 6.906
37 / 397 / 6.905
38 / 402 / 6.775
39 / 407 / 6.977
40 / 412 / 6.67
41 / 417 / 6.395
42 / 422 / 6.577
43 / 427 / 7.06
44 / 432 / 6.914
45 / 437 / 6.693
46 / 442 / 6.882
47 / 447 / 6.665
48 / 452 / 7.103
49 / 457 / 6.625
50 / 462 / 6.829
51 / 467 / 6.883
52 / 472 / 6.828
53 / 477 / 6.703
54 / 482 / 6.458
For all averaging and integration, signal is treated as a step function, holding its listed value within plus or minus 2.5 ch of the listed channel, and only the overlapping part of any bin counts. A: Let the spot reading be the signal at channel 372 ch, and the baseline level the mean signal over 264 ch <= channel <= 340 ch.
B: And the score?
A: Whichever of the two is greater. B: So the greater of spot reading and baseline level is 6.80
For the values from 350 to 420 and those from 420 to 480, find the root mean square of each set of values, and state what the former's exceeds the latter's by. 0.04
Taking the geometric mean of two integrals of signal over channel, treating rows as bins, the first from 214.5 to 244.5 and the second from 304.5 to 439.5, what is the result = 441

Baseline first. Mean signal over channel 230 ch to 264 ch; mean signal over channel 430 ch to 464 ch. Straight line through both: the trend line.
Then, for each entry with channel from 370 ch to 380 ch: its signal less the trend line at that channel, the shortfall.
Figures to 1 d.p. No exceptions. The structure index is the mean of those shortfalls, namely 0.0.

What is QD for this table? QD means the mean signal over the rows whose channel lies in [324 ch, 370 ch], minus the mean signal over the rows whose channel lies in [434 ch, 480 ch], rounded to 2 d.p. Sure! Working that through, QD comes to -0.10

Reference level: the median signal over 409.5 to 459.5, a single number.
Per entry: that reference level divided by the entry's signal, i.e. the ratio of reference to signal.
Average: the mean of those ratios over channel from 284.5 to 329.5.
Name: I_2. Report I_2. 0.996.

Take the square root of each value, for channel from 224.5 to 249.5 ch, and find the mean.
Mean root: 2.66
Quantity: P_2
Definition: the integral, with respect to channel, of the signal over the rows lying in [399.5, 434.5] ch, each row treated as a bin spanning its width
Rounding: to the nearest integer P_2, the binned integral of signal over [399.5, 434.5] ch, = 237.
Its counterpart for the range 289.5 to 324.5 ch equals 236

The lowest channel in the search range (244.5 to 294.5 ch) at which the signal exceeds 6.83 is 247 ch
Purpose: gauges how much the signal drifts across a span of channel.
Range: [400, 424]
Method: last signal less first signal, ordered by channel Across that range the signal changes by -0.20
